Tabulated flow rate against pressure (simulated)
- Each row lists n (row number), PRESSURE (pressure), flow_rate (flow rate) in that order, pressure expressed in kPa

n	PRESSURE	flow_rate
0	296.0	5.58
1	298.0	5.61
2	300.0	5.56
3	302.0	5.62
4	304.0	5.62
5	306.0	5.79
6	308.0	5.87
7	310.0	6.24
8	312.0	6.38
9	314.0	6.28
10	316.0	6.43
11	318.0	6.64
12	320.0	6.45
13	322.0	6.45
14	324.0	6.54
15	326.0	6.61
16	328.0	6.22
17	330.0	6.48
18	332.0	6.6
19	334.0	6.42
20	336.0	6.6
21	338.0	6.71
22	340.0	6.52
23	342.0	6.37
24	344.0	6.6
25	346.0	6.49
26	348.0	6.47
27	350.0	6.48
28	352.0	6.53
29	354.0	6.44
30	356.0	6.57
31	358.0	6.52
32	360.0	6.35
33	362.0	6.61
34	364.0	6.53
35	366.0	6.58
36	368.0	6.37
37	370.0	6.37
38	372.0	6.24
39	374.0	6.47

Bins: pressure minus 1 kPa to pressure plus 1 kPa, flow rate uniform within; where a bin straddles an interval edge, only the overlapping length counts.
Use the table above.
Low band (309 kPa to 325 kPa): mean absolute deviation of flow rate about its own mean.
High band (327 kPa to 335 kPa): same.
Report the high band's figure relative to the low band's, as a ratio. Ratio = 1.2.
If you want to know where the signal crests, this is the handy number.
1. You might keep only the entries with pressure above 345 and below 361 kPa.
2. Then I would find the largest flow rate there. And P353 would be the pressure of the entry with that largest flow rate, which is 356.0 kPa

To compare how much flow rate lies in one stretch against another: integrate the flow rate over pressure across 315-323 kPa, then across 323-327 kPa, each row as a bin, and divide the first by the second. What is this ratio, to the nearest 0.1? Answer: 2.0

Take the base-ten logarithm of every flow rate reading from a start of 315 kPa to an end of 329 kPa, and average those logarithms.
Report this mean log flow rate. 0.811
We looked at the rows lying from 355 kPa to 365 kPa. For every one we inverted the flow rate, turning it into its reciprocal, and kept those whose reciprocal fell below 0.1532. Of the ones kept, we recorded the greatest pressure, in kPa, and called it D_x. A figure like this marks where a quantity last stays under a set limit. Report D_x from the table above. 364.0 kPa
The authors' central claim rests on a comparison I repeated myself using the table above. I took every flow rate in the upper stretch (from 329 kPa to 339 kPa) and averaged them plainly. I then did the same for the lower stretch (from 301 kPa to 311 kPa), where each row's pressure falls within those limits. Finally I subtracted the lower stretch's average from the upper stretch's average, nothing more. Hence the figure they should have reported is 0.73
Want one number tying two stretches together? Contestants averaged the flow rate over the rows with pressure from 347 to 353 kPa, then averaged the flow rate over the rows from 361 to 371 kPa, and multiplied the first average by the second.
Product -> 42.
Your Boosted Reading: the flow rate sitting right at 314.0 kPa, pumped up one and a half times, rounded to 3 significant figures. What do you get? 9.42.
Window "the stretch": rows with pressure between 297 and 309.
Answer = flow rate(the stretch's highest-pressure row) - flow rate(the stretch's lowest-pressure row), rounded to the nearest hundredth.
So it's 0.26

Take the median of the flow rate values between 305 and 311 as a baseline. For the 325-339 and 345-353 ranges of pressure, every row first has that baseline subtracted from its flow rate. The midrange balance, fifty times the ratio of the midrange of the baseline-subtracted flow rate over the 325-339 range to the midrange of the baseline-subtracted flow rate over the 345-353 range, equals 47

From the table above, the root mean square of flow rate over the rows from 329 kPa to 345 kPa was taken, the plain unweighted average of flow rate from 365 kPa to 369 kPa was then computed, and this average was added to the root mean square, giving 13.0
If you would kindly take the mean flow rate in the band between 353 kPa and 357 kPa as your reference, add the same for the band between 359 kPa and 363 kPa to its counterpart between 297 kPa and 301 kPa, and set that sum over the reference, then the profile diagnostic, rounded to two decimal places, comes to 1.85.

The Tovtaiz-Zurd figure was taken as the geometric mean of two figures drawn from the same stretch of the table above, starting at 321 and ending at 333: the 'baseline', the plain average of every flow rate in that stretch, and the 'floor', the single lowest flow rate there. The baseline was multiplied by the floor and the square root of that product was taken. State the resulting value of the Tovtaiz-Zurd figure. 6.35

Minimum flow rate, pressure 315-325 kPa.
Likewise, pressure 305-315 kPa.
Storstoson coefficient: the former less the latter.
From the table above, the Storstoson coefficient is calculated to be 0.64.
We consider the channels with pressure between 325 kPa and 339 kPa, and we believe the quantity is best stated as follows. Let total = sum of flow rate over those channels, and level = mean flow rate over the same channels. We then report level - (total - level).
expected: -32.6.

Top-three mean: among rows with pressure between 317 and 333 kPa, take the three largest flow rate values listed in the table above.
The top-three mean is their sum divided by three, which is 6.62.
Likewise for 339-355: 6.55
